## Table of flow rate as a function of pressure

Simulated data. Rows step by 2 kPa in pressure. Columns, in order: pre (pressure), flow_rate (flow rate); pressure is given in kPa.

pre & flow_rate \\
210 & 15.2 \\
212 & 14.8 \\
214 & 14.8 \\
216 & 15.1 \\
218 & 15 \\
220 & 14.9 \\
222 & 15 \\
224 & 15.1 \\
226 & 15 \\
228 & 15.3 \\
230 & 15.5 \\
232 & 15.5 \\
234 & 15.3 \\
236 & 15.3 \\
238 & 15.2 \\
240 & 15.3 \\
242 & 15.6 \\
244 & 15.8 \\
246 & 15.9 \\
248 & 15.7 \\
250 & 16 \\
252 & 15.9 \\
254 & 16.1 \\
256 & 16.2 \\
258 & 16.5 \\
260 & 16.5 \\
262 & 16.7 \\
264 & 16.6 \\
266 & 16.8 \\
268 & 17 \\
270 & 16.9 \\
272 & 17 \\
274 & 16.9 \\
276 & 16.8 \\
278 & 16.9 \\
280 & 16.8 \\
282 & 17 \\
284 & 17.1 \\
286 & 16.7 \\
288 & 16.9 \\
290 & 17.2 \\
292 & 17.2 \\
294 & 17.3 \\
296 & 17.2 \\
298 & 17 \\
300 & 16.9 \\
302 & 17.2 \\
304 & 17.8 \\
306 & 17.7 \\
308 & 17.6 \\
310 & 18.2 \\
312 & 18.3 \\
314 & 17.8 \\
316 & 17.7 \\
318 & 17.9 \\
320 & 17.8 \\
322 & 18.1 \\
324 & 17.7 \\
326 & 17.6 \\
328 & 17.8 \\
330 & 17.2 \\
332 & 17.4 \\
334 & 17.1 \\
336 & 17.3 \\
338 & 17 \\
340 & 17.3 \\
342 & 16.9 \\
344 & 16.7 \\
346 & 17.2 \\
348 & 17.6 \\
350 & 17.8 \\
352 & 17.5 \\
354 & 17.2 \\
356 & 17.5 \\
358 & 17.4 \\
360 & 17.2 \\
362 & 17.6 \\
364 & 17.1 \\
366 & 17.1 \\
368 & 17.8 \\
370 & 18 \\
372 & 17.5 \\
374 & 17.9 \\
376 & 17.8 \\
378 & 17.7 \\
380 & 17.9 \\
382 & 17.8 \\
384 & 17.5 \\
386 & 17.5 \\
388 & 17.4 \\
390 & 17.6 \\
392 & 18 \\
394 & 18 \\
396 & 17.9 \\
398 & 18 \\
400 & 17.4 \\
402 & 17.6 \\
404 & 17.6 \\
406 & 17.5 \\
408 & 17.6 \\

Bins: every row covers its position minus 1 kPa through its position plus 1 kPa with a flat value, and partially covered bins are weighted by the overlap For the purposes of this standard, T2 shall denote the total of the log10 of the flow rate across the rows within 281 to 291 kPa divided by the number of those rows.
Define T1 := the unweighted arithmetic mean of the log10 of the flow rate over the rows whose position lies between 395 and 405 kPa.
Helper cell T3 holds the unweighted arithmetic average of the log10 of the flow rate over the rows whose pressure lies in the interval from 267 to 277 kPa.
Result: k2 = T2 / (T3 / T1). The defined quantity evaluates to 1.25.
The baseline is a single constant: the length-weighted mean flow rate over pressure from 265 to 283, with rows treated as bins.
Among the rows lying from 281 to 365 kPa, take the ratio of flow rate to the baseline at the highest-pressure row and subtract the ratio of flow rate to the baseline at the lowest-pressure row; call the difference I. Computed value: 0.006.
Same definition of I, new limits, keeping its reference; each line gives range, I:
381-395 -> 0.012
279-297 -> 0.024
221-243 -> 0.036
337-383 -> 0.047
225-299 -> 0.118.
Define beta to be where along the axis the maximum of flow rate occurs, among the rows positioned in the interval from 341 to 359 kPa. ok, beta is 350 kPa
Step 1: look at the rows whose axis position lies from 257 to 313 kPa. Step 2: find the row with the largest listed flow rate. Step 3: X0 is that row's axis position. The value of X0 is 312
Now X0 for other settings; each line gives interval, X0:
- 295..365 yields 312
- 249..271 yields 268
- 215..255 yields 254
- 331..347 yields 332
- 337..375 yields 370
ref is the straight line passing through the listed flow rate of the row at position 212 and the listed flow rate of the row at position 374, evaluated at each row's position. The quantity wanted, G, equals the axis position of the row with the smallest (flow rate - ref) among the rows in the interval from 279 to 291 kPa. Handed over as 286 kPa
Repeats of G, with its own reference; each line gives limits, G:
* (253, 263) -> 254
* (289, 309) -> 300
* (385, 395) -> 388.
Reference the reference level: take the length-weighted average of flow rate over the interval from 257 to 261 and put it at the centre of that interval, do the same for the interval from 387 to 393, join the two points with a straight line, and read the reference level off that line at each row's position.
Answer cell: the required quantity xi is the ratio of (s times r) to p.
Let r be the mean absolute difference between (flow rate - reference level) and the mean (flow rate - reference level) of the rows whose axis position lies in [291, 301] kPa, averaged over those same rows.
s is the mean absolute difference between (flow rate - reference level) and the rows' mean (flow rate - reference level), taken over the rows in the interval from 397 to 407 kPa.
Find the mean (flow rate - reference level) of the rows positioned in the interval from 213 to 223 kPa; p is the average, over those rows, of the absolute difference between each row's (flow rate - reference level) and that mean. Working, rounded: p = 0.08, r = 0.16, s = 0.17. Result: 0.32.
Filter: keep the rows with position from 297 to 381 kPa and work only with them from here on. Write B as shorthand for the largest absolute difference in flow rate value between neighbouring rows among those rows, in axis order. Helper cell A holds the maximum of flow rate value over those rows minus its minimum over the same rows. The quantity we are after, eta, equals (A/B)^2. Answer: 5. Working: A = 1.60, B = 0.70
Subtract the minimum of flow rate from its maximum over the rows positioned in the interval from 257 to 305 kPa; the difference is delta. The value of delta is 1.30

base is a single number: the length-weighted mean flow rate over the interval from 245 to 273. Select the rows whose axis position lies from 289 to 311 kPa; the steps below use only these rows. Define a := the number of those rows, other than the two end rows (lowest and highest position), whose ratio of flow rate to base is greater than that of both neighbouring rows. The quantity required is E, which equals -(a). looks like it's -2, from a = 2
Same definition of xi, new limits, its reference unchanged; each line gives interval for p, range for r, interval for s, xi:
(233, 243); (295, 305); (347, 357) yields 0.41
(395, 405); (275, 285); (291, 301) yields 0.06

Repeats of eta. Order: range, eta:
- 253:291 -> 8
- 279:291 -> 2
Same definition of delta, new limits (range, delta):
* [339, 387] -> 1.30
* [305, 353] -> 1.60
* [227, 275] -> 1.80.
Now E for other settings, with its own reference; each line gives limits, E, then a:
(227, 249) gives -1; 1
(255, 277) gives -3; 3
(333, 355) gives -3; 3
